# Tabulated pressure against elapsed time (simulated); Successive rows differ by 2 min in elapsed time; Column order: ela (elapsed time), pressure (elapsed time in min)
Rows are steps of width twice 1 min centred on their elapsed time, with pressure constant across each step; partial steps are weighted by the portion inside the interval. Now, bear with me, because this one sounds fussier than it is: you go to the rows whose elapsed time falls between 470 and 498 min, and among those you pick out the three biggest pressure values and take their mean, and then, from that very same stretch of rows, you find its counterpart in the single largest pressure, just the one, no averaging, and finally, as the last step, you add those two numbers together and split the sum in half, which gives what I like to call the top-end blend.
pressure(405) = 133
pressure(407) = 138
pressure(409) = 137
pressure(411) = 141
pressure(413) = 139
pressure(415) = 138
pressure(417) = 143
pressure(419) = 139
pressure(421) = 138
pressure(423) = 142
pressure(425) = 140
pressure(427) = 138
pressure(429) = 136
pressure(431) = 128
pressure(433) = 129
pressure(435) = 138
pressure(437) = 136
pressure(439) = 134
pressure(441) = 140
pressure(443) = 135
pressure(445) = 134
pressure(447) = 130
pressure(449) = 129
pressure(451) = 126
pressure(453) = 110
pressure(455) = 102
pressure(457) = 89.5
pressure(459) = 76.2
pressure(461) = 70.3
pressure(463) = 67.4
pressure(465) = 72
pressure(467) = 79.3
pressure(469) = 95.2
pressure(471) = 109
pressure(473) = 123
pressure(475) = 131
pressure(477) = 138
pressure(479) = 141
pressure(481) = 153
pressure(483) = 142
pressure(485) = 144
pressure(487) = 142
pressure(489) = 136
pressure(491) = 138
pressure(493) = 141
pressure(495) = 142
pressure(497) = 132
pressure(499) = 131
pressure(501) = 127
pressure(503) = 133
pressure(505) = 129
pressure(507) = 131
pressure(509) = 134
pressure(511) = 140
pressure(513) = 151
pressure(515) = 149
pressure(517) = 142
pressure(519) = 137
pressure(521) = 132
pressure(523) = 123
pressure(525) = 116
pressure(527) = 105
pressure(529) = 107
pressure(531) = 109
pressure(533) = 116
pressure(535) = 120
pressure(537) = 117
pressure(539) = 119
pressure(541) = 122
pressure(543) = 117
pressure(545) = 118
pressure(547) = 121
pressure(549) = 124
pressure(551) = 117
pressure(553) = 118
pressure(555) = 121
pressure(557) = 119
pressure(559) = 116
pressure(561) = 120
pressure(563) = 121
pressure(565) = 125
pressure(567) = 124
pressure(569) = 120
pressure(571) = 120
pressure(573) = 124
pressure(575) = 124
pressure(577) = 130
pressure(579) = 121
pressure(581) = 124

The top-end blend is 150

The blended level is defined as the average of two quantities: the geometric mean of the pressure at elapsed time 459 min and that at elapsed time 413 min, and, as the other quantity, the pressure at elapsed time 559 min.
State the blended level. 109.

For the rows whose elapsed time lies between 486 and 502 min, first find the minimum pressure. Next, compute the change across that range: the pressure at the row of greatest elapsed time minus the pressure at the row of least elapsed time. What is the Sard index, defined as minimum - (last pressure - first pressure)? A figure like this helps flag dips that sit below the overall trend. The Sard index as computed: 142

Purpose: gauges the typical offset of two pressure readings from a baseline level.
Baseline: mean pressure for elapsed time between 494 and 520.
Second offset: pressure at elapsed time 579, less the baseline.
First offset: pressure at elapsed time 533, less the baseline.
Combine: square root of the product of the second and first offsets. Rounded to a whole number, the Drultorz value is 18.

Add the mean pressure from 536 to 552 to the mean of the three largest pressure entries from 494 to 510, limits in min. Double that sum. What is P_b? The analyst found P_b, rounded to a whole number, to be 511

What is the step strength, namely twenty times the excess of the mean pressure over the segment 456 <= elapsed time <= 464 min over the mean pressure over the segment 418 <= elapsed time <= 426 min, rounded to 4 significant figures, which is -1278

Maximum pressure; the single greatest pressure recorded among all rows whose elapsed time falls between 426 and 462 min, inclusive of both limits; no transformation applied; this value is 140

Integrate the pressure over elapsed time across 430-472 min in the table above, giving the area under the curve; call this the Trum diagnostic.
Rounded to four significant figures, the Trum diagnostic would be 4660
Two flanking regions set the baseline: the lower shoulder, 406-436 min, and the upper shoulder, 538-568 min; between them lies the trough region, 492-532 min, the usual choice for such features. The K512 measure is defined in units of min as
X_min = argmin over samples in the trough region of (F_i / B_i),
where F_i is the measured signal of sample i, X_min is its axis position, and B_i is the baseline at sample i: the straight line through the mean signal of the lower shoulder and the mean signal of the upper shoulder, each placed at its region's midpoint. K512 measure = 527 min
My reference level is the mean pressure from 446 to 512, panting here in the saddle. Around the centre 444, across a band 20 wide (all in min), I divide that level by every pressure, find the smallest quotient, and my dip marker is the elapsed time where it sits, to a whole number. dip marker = 441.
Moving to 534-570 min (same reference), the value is 565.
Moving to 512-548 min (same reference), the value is 513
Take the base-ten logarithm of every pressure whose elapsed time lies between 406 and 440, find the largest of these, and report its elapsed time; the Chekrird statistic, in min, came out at 417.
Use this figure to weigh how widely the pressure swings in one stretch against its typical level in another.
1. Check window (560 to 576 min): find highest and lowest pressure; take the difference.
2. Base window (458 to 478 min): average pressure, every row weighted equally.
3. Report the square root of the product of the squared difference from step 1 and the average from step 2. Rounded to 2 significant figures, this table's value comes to 49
